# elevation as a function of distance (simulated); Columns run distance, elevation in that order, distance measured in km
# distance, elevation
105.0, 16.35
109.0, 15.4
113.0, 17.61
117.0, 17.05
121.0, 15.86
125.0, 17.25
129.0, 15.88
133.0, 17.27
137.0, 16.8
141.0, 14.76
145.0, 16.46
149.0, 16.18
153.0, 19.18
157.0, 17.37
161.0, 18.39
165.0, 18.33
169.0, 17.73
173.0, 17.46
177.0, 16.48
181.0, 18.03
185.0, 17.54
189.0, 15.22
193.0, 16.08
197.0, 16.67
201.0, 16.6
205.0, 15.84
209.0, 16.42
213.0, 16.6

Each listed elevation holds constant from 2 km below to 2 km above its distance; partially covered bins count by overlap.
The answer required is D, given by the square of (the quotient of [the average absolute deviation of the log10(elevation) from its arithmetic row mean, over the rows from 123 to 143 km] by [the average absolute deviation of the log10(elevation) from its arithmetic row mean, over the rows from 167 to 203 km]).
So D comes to 1.5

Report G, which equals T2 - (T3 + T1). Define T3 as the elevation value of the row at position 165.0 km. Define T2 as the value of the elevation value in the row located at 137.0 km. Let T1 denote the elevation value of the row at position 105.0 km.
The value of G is -17.9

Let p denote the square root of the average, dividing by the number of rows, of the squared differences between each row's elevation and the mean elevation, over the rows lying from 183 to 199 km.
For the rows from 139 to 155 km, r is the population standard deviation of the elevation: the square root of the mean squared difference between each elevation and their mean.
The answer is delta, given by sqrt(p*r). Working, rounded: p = 0.8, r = 1.60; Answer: 1.2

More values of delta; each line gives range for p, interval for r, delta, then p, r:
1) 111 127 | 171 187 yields 0.6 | 0.7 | 0.56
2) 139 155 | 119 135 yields 1.1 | 1.6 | 0.70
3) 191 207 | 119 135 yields 0.5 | 0.3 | 0.70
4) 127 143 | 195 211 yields 0.6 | 1.0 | 0.33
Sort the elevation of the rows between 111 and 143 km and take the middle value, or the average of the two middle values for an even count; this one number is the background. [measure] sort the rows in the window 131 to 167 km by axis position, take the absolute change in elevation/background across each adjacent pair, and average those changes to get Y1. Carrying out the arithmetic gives 0.077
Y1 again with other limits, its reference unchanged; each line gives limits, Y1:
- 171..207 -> 0.056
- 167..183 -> 0.055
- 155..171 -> 0.033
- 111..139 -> 0.063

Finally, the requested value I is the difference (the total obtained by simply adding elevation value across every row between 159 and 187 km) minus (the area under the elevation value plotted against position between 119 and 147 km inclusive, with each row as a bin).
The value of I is -333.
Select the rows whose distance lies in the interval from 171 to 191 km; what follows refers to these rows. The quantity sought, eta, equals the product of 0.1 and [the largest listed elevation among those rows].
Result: 1.80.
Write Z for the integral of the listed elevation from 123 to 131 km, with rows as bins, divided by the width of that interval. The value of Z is 16.6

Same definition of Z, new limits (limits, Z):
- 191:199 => 16.4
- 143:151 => 16.3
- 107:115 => 16.5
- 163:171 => 18.0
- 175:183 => 17.3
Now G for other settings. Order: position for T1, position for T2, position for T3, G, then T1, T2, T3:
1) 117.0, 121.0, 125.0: -18.4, 17.05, 15.86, 17.25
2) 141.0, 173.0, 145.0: -13.8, 14.76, 17.46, 16.46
